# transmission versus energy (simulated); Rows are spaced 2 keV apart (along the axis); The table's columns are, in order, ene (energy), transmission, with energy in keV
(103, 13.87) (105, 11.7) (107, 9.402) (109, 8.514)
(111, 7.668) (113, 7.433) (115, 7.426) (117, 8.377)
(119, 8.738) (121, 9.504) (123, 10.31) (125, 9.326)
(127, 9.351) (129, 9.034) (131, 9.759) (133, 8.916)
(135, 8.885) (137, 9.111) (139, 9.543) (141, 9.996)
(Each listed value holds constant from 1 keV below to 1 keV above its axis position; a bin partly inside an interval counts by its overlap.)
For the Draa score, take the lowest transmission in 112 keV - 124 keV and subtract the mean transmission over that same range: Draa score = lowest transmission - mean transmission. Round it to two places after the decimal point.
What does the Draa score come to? -1.21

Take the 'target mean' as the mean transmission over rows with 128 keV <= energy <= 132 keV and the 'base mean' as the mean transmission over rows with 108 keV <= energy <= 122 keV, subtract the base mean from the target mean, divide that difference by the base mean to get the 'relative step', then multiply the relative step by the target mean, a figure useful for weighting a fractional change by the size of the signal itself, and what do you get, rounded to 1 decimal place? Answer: 1.3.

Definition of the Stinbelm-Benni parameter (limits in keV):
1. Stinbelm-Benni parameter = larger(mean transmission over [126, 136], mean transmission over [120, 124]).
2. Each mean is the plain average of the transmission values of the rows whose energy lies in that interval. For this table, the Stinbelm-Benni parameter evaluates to 9.9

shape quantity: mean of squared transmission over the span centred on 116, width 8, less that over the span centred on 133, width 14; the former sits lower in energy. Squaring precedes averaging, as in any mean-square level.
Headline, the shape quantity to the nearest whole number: -21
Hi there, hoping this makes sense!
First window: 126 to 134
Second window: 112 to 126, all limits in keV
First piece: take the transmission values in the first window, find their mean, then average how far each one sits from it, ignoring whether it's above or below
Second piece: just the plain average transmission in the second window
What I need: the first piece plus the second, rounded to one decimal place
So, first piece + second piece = 9.0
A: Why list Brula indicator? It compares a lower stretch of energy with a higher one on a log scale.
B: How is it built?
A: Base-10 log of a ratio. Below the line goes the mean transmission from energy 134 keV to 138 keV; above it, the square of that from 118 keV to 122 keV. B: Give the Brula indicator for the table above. 0.97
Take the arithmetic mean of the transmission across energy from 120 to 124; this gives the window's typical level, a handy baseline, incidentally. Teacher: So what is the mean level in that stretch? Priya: 9.9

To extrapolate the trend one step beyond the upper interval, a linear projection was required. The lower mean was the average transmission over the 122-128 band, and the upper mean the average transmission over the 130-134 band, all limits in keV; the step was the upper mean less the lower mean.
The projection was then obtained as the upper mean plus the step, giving 9.0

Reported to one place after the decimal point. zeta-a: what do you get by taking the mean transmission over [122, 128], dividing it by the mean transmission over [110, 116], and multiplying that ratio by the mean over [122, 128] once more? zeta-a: 12.4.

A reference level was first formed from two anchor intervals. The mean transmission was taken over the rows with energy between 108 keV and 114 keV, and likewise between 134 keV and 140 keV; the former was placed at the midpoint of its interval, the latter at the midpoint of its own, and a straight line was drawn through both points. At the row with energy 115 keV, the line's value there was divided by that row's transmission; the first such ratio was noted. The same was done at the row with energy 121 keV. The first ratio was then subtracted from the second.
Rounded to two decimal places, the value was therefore -0.21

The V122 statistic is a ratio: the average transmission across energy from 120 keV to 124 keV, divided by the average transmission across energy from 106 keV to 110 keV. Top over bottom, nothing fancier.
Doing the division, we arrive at 1.11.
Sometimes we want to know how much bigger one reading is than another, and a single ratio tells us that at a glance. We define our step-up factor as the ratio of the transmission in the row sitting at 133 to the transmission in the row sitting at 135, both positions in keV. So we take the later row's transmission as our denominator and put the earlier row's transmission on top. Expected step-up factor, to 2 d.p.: 1.00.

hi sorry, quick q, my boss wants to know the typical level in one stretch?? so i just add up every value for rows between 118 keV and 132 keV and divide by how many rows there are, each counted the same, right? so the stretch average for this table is 9.4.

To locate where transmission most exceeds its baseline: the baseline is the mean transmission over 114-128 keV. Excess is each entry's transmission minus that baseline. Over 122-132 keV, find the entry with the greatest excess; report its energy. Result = 123 keV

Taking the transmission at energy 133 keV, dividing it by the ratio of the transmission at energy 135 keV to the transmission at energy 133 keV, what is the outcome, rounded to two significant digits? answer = 8.9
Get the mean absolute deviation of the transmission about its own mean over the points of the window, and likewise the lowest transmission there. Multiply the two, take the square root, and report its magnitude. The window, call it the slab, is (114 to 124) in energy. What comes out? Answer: 2.5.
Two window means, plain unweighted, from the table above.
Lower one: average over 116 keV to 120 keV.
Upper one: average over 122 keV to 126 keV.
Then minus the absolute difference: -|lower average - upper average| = -1.26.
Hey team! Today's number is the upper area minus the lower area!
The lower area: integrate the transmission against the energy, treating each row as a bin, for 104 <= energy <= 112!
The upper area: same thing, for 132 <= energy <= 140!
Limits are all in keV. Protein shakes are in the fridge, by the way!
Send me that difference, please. -1.7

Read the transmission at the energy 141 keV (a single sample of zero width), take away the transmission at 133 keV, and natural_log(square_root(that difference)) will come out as 0.0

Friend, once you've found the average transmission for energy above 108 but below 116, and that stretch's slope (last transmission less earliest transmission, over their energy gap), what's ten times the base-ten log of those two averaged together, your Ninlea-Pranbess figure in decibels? 5.79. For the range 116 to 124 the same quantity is 6.79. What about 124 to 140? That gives 6.65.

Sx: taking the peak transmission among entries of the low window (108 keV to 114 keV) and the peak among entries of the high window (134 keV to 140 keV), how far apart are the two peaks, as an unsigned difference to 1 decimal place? 1.0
